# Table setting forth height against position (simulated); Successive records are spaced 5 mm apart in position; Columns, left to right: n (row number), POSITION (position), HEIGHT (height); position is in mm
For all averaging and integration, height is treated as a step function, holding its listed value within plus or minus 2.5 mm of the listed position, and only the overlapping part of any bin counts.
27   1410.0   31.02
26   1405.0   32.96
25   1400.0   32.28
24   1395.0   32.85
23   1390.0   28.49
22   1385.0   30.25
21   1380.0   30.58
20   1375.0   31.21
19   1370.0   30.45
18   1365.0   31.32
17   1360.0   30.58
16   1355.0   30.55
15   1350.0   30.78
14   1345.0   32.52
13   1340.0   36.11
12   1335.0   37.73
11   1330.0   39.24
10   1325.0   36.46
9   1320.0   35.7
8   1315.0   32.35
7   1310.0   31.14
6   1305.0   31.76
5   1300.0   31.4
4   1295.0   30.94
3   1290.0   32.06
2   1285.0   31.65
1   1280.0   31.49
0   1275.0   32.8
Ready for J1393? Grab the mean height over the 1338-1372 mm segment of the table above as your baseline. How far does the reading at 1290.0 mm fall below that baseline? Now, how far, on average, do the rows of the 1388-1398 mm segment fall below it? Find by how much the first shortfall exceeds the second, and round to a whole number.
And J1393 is -1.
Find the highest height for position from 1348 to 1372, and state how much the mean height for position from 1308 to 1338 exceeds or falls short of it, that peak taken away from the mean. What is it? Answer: 4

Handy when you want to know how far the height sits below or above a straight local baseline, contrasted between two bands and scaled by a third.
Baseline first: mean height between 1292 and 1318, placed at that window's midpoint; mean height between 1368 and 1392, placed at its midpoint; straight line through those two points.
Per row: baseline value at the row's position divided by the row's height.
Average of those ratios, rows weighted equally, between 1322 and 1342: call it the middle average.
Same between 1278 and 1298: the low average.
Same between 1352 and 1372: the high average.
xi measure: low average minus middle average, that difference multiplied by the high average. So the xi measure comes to 0.18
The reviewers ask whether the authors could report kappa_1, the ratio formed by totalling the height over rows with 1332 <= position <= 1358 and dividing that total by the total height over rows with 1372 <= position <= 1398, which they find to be 1.09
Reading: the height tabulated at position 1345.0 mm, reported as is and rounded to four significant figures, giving 32.52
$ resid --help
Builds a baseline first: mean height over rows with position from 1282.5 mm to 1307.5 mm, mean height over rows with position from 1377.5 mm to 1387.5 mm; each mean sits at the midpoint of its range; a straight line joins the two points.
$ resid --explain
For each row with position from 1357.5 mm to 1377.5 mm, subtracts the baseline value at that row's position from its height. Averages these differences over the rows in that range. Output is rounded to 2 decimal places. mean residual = 0.28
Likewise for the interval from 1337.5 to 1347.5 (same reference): 3.38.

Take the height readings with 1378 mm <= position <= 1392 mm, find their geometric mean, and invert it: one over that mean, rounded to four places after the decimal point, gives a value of 0.0336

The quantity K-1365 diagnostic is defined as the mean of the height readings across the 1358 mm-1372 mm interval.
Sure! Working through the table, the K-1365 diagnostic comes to 30.8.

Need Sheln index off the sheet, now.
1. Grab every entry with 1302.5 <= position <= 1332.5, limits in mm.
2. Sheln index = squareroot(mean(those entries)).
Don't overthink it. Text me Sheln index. 5.87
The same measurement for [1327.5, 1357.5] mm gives 5.87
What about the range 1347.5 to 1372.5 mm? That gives 5.54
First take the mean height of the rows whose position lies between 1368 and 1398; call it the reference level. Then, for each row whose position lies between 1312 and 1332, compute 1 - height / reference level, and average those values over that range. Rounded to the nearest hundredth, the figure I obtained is -0.17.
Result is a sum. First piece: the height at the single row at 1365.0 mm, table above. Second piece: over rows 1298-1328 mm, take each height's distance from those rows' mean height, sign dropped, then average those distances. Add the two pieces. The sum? 33.3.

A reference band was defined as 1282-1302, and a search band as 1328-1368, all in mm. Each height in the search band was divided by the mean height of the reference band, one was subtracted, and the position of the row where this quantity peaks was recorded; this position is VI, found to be 1330.0 mm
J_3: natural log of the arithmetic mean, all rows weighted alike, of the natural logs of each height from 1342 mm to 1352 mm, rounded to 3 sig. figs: 1.24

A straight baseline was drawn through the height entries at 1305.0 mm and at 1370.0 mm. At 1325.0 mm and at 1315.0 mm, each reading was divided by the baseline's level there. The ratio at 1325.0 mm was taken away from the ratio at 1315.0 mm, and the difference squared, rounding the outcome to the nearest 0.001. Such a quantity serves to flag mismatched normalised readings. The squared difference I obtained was 0.019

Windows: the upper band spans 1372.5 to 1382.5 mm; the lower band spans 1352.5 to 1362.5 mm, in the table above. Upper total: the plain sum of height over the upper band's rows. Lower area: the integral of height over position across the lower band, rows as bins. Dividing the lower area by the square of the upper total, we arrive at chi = 0.080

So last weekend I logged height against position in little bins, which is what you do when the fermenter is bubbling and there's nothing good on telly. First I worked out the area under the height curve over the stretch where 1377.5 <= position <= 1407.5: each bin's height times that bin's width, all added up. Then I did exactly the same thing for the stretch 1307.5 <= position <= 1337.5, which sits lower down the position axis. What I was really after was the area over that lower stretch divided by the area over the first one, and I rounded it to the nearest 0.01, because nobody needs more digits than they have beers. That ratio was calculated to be 1.13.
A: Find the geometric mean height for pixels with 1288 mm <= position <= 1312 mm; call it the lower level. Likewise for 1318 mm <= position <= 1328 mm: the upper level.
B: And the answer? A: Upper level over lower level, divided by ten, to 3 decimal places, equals 0.115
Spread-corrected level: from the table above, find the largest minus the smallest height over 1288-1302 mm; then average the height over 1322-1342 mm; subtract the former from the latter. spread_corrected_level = 36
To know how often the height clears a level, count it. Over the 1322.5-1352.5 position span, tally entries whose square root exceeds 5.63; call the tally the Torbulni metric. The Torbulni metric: 5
